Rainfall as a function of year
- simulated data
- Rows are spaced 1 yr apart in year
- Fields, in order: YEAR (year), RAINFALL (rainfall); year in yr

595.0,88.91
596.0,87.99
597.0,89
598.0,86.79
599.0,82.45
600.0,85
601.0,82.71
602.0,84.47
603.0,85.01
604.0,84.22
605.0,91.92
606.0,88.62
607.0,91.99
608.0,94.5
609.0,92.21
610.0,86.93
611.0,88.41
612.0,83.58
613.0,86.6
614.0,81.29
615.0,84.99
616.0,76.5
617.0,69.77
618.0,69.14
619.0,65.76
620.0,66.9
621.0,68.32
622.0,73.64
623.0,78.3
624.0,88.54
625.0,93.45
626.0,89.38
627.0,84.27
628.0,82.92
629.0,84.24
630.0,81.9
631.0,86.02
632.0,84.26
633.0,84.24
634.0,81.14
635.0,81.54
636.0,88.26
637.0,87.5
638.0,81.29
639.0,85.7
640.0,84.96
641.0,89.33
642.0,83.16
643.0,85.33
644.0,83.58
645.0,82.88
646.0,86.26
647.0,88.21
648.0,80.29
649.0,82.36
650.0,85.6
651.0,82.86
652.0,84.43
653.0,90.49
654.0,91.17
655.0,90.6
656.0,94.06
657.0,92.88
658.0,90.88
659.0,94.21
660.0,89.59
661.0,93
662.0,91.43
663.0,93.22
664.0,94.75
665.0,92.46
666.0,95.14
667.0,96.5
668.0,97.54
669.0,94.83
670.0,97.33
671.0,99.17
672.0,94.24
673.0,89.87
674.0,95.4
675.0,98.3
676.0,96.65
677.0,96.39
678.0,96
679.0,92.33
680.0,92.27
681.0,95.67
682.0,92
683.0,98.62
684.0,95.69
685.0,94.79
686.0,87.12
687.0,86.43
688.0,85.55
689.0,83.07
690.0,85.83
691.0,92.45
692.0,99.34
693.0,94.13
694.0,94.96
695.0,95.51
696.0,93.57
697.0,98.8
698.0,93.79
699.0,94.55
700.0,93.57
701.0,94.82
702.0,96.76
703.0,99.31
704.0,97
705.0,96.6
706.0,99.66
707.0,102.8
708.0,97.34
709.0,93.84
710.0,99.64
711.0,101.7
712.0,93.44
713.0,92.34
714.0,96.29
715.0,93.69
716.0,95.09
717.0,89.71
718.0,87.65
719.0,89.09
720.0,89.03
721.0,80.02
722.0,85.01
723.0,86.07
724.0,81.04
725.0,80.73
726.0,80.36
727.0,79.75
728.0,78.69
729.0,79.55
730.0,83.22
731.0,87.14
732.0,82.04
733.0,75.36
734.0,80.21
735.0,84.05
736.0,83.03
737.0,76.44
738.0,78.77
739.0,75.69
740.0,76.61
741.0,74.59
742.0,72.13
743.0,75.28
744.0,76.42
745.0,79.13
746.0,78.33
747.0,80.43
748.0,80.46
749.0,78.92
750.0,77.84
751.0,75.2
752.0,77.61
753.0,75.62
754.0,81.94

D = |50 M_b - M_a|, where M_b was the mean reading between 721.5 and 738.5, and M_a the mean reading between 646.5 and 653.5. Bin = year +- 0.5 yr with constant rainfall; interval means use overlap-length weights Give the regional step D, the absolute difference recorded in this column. 3978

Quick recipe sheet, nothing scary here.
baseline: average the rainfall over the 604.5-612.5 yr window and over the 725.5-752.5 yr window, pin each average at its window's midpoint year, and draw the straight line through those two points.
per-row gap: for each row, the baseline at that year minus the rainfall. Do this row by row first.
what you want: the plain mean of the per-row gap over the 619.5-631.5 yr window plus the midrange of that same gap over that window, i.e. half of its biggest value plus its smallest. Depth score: 15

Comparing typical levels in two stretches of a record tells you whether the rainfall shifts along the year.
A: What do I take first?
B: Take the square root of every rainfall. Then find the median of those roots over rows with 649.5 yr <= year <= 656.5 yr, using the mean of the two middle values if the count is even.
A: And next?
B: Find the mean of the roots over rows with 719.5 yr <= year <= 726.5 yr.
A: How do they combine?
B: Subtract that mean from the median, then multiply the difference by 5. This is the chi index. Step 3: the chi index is 2.0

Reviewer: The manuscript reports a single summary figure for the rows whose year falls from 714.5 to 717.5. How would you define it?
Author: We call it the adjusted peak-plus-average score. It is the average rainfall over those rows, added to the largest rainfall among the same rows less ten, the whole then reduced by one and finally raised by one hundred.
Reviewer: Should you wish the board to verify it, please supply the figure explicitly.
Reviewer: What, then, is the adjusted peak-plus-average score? 277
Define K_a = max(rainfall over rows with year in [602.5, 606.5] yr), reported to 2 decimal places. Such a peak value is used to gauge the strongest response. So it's 91.92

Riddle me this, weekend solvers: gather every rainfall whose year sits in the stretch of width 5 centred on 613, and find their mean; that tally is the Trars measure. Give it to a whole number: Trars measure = 85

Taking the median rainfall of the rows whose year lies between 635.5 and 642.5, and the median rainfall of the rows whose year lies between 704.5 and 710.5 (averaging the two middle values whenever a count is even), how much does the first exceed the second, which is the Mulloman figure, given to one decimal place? -12.8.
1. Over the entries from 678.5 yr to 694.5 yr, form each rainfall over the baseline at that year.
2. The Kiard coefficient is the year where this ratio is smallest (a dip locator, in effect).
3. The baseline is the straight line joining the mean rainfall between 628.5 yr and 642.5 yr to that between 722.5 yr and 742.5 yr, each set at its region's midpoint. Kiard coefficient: 689.0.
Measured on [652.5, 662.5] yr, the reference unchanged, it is 660.0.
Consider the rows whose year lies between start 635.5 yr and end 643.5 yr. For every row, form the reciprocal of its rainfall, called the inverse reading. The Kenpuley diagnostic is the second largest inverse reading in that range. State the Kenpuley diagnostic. 0.0120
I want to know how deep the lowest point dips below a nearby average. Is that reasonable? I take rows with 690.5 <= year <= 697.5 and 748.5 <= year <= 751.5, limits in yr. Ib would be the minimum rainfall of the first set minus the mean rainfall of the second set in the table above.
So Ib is 15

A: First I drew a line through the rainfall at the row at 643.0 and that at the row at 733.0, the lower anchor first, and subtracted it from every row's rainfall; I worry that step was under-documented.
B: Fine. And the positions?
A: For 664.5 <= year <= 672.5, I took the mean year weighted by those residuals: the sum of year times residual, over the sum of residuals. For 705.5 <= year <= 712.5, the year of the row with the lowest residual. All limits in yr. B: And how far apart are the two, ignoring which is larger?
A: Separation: 43.3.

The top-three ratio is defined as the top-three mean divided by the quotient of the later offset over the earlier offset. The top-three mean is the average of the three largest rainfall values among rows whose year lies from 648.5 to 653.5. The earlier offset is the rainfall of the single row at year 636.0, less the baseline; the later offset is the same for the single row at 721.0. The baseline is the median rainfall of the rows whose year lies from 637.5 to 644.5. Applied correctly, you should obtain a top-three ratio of -58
